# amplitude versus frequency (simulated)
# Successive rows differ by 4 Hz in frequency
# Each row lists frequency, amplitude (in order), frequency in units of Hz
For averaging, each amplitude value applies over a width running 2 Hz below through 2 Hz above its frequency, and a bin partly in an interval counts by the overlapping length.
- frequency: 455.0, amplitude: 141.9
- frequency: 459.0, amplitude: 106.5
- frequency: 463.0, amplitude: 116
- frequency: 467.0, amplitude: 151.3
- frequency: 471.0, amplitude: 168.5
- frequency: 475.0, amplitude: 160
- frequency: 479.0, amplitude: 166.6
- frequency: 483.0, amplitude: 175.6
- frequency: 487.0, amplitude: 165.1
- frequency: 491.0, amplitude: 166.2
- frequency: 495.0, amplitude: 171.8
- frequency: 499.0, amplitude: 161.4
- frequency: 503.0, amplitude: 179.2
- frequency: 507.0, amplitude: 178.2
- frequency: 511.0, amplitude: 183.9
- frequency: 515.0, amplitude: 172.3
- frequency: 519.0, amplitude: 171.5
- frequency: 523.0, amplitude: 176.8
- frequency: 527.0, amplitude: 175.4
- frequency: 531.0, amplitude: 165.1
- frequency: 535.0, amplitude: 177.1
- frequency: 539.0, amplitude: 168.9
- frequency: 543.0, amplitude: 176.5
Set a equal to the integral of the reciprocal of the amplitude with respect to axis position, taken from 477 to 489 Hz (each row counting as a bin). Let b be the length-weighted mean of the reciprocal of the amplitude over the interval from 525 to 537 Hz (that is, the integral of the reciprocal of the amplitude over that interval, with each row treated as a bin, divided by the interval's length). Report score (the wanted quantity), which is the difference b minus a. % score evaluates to -0.065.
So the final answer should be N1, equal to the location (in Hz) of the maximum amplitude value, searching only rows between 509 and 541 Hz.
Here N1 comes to 511.0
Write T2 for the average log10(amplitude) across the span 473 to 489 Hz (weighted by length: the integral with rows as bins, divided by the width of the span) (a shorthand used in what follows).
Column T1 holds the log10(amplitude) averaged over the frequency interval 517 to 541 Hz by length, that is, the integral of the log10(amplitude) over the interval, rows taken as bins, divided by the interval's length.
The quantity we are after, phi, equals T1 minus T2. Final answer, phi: 0.015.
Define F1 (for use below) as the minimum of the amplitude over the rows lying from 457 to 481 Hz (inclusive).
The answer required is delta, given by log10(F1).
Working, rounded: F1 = 106.5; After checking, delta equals 2.03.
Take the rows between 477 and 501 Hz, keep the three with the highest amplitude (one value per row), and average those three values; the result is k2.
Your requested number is 171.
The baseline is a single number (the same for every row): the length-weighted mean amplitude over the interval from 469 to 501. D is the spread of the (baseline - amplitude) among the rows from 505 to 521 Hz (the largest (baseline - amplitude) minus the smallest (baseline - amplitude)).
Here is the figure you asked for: 12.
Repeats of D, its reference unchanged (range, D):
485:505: 18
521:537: 12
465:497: 24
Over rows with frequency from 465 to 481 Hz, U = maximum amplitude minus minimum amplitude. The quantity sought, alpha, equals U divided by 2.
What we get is 8.6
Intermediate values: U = 17.20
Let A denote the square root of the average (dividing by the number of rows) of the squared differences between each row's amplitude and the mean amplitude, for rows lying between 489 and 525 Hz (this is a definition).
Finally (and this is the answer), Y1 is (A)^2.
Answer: 42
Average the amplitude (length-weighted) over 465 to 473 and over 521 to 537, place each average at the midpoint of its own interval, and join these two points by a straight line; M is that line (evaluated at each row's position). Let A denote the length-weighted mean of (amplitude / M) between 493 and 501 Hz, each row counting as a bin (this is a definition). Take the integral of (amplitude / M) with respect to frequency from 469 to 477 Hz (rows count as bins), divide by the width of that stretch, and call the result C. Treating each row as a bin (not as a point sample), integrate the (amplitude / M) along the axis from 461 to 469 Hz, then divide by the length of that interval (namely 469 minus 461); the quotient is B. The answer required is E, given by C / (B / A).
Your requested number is 1.22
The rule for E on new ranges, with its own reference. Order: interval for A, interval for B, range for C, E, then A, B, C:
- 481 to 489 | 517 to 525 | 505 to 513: 1.10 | 1.04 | 1.01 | 1.07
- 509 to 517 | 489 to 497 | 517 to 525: 1.04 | 1.05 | 1.02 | 1.01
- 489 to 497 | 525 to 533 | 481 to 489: 1.09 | 1.02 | 0.98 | 1.04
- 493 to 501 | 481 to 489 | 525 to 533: 0.94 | 1.00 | 1.04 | 0.98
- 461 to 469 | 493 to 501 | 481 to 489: 0.87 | 0.84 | 1.00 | 1.04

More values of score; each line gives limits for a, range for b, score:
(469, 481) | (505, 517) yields -0.067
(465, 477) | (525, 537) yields -0.069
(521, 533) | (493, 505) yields -0.064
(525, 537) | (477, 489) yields -0.064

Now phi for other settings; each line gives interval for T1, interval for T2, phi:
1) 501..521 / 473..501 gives 0.026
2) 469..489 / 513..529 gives -0.018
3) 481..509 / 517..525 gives -0.008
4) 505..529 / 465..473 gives 0.043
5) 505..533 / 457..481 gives 0.088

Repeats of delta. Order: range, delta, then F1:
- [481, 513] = 2.21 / 161.4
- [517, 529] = 2.23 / 171.5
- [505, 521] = 2.23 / 171.5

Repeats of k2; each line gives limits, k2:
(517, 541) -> 176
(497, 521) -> 180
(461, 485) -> 170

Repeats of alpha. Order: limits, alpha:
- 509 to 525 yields 6.2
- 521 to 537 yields 6.0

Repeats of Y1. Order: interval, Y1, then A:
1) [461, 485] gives 382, 19.5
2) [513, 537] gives 17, 4.1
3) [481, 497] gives 18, 4.3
